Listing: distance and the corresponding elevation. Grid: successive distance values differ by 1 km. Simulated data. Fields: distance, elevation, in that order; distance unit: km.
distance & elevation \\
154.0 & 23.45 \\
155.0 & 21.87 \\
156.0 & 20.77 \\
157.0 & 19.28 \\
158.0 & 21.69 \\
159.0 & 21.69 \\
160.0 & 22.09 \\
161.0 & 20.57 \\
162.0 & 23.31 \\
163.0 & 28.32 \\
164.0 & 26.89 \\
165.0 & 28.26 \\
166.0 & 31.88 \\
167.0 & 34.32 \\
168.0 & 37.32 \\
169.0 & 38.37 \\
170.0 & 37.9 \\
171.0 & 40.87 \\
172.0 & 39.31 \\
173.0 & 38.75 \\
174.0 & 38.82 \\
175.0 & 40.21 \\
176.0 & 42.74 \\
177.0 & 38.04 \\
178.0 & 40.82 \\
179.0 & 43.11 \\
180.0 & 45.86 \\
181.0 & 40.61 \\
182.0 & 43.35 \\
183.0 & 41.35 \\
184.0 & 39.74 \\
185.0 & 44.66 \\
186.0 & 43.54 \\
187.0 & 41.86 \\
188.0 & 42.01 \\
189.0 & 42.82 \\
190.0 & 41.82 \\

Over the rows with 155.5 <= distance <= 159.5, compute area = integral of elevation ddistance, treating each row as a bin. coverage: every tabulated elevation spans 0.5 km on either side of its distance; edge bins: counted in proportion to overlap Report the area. 83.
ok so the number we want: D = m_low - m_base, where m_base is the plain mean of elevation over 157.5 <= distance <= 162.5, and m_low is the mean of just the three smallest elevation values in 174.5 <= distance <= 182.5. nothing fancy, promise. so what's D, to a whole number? 18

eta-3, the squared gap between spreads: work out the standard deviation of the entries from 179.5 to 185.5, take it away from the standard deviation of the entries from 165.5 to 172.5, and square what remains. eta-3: 0.4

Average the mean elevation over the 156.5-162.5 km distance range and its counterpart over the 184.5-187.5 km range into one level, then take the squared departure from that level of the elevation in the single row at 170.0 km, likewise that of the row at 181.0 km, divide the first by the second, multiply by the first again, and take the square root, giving 3.7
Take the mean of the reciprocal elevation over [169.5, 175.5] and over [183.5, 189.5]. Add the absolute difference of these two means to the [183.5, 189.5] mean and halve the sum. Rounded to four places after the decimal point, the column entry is 0.0127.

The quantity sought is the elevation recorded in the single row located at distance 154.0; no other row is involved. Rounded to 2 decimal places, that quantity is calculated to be 23.45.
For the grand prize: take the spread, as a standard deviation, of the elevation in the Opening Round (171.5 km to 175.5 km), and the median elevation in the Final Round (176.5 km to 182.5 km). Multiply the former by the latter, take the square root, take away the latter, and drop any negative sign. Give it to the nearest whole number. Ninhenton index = 37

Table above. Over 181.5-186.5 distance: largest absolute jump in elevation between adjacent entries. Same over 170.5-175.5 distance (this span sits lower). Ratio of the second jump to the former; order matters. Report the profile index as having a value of 0.3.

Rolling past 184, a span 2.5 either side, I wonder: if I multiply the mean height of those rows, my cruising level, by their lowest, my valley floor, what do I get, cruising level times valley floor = 1690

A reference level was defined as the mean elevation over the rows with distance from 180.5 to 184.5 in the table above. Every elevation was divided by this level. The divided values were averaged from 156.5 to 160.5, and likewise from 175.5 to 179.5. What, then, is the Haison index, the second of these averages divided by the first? 1.94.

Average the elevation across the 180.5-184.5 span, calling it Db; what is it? 41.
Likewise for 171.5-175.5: 39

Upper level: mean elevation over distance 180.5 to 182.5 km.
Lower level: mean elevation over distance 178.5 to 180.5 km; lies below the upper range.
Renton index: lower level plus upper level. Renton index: 86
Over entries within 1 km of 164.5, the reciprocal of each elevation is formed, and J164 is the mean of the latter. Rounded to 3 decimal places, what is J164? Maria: 0.036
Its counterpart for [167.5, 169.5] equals 0.026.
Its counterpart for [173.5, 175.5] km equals 0.025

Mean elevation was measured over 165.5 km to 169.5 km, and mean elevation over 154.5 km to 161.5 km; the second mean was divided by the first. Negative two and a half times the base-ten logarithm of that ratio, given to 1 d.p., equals 0.6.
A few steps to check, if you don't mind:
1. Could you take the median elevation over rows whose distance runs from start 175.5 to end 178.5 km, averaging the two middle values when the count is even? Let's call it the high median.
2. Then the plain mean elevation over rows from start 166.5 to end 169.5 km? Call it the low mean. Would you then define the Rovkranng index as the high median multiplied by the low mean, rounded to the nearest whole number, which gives 1497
